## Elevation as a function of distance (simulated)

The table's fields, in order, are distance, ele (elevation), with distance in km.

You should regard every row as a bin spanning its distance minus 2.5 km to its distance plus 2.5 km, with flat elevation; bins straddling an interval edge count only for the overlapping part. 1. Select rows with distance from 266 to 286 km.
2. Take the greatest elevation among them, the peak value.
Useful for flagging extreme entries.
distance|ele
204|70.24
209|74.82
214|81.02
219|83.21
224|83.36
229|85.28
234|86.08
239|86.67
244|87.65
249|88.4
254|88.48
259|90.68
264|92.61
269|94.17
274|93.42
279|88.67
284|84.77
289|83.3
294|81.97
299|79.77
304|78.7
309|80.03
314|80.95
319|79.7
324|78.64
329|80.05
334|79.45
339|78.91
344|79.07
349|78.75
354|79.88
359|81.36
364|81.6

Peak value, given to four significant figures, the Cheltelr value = 94.17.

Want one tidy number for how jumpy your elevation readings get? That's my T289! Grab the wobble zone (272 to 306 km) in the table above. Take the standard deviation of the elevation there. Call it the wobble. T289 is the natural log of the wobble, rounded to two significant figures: 1.6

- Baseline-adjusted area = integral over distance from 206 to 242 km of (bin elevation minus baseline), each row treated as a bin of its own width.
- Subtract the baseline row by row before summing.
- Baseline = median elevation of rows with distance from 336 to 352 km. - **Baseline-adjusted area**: 140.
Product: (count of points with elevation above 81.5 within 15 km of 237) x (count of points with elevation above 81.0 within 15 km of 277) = 36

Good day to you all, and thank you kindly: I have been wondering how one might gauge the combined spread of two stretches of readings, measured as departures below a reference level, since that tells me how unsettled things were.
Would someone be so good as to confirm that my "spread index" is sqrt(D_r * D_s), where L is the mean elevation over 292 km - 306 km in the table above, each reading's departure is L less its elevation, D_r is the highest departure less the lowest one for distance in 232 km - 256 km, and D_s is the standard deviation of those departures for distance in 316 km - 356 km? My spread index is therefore 1.1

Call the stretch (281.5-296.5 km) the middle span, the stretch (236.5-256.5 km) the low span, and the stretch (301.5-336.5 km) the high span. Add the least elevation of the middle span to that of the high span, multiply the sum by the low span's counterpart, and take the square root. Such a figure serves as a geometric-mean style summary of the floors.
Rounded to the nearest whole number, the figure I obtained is 118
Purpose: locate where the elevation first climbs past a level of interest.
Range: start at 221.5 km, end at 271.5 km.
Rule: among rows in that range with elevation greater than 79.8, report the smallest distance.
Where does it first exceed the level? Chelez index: 224 km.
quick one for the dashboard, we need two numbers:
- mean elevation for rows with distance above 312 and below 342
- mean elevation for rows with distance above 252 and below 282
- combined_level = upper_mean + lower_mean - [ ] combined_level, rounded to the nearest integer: 171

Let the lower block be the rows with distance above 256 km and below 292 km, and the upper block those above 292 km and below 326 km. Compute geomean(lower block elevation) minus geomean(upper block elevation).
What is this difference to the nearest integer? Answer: 10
